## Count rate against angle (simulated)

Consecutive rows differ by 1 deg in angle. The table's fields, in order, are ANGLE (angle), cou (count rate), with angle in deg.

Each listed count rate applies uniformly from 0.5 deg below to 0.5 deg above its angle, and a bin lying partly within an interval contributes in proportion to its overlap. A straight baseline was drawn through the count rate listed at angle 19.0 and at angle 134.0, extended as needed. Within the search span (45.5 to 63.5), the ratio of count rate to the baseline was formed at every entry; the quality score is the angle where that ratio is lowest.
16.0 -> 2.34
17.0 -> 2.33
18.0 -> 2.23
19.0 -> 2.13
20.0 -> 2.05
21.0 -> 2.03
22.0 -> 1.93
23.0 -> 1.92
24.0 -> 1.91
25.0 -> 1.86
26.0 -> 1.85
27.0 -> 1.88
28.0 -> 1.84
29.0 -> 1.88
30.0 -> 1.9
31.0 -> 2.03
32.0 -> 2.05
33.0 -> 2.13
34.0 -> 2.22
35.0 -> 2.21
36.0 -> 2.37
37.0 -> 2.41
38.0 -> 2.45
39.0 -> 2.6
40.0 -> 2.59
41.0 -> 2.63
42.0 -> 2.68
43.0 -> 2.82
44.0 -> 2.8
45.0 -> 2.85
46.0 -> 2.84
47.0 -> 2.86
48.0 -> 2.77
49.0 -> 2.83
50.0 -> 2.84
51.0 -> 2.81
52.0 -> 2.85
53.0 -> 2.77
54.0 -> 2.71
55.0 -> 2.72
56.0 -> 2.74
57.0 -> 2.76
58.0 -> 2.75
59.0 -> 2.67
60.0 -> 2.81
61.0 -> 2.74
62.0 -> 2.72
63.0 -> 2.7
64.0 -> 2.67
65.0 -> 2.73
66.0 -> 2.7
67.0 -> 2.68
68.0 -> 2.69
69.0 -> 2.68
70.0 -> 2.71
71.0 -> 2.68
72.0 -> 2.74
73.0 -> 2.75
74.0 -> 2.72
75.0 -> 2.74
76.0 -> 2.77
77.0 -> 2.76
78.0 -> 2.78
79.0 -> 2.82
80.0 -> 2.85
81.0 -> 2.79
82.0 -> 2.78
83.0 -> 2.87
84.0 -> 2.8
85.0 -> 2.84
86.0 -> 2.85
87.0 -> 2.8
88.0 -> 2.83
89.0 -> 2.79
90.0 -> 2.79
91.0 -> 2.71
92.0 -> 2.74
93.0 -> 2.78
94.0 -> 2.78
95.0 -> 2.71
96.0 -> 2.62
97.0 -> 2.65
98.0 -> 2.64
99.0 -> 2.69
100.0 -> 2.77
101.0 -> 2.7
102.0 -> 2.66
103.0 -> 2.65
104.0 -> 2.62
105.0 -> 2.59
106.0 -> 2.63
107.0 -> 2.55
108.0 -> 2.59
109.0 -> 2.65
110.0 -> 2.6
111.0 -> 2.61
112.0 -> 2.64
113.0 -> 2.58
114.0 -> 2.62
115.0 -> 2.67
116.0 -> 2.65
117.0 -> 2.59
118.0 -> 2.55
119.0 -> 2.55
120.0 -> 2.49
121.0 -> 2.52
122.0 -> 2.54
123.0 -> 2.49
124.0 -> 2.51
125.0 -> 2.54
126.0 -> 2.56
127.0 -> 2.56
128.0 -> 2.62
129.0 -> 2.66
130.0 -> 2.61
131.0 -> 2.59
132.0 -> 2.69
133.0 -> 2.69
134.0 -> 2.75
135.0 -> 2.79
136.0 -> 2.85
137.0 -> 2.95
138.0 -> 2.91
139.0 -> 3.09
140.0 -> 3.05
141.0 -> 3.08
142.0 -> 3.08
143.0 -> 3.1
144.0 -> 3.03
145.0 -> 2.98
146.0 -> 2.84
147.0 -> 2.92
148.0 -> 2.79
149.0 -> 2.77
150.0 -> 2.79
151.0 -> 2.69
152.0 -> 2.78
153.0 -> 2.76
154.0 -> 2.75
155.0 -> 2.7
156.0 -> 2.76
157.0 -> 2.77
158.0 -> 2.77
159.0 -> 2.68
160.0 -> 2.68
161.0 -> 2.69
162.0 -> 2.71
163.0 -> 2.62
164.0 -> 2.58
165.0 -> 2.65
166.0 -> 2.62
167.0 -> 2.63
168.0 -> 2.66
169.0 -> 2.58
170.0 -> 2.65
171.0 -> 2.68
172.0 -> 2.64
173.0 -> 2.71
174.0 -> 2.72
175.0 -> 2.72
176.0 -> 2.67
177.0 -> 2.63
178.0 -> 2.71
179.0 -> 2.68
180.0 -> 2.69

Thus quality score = 59.0 deg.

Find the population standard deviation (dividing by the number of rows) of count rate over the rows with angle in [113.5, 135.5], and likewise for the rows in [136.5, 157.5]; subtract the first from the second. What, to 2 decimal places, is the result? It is 0.06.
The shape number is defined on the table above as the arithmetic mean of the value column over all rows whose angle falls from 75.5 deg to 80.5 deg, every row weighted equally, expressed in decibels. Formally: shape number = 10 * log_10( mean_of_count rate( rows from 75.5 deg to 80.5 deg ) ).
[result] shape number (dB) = 4.47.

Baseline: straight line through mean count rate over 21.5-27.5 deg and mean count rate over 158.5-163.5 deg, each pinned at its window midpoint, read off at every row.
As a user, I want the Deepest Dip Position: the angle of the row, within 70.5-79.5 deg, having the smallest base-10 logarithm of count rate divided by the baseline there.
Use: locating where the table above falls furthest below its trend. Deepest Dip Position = 71.0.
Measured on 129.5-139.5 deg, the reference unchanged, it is 131.0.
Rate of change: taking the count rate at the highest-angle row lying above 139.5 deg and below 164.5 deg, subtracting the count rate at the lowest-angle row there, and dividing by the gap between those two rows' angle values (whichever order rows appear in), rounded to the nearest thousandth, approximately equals -0.020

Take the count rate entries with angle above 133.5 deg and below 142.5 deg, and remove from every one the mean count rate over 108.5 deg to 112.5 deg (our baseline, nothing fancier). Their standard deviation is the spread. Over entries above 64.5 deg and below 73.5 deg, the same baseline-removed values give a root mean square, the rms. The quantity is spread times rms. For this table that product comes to 0.011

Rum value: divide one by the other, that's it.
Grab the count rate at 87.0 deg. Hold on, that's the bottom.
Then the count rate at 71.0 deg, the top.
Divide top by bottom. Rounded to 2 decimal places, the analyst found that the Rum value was 0.96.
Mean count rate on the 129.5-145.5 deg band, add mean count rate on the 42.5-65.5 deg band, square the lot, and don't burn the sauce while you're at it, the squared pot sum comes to 32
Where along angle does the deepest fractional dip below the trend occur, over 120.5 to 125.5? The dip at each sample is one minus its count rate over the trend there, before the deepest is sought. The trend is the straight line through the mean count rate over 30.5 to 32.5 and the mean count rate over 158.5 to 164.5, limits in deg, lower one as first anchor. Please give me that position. 123.0 deg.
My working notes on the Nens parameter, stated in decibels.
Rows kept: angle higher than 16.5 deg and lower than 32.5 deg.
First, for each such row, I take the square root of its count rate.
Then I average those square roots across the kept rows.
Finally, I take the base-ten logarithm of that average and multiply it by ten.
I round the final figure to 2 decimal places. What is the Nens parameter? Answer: 1.49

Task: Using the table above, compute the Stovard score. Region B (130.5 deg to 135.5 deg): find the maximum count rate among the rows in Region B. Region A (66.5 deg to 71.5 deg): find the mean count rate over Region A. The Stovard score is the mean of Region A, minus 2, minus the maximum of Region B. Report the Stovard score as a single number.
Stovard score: -2.10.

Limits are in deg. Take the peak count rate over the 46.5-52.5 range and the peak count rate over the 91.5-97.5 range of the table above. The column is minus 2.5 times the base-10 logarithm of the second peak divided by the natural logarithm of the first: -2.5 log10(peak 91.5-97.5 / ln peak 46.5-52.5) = -1.06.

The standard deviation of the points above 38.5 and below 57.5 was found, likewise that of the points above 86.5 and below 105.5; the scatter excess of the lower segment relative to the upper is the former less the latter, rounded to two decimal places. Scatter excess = 0.01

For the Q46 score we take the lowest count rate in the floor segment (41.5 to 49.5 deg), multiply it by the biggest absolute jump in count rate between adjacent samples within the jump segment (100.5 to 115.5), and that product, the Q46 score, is 0.214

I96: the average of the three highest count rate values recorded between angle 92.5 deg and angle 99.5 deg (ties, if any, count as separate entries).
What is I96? 2.76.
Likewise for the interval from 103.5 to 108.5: 2.61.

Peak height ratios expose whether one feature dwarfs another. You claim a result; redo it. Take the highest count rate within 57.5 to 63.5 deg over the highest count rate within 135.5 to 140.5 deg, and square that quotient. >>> 0.83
